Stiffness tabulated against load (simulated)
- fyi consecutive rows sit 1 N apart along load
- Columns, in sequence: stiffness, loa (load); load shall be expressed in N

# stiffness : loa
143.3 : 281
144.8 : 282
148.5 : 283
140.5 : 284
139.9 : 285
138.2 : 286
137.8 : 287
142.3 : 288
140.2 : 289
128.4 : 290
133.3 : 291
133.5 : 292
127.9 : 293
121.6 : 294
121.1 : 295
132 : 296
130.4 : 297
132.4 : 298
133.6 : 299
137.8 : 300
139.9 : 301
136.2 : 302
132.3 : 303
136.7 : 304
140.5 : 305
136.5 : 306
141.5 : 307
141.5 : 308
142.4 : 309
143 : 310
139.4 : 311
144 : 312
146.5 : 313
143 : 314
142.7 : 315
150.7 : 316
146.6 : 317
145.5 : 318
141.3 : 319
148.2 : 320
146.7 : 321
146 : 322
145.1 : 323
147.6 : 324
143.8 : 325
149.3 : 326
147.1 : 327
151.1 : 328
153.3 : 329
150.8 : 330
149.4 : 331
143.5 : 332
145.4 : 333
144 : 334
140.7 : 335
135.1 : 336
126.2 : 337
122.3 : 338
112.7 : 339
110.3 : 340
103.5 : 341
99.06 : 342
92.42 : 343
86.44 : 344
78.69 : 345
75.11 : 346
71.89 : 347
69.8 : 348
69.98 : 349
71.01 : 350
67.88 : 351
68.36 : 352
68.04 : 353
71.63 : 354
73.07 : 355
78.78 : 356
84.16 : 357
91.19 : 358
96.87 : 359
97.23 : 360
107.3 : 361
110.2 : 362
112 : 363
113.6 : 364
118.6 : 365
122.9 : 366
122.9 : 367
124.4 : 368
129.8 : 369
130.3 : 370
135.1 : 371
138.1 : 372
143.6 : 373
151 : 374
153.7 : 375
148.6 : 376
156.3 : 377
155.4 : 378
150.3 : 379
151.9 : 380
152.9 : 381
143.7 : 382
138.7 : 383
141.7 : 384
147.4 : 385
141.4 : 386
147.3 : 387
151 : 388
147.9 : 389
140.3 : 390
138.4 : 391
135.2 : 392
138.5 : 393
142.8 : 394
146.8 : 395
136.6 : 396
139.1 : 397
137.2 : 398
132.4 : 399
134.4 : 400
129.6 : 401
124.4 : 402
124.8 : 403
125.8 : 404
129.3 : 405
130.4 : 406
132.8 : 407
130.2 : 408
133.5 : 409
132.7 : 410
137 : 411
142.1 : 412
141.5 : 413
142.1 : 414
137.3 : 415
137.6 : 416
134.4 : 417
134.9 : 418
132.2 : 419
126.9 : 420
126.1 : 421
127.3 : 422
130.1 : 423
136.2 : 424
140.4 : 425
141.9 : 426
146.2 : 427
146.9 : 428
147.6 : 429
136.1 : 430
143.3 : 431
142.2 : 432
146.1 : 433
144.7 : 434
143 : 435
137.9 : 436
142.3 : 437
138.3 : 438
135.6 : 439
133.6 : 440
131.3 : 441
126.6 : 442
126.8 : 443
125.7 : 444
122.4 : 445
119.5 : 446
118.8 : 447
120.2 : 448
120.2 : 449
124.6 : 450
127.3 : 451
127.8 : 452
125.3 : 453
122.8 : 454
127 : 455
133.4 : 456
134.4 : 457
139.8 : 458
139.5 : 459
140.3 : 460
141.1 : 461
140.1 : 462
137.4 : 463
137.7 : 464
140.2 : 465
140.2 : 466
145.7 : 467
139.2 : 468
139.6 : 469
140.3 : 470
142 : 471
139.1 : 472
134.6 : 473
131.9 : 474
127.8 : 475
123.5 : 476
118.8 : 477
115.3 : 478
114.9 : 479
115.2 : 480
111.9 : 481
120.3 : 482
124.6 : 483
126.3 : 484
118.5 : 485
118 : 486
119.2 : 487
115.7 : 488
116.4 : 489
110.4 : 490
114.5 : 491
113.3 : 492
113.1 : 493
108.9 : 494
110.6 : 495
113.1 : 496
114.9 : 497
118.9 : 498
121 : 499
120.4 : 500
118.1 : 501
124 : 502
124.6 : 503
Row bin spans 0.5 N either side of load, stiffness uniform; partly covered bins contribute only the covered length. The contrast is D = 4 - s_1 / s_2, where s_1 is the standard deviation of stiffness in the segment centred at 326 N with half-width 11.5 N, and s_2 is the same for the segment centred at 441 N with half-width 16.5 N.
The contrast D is 3.38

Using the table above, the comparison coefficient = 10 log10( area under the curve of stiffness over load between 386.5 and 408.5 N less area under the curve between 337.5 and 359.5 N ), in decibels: 30.5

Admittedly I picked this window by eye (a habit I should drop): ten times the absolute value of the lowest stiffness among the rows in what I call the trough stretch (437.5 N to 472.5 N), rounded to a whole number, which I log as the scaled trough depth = 1188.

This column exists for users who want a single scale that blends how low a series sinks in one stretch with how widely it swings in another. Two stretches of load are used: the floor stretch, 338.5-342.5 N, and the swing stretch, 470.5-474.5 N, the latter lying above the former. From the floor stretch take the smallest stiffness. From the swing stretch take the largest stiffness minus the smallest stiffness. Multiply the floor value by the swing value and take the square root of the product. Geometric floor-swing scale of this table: 31.6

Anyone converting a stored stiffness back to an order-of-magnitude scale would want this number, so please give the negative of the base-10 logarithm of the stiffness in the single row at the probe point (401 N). -2.11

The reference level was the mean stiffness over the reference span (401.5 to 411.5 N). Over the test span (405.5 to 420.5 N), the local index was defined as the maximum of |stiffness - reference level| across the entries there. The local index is 12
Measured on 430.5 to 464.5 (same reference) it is 16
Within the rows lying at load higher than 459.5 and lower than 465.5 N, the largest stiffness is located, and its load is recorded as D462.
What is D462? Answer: 461 N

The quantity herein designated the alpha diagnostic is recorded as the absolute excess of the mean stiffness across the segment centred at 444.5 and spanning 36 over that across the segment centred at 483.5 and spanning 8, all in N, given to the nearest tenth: 14.6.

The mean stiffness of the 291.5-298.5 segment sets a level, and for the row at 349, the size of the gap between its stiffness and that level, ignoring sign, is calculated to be 58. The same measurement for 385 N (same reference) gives 19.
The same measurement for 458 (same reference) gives 11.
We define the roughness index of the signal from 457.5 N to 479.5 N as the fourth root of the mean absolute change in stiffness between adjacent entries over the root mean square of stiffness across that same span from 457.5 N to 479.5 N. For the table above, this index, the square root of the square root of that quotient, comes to 0.365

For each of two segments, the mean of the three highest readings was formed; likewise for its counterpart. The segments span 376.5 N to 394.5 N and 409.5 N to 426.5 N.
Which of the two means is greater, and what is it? 155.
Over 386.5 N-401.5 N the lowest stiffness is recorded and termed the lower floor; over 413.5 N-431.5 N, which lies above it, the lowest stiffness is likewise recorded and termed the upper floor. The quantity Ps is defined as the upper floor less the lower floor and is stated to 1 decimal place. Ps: -3.5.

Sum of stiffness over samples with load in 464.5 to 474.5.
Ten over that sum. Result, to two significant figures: 0.0072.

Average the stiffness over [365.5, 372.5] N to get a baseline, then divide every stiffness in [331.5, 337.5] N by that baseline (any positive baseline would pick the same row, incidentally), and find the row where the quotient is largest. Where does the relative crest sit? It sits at 333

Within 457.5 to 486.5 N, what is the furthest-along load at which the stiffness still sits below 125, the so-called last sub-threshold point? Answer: 486 N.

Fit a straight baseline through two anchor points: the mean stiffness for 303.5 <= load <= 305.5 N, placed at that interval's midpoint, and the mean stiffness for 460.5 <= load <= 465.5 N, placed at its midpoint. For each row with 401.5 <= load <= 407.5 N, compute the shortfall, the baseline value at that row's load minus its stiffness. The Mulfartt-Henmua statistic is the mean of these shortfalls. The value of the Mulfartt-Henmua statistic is 11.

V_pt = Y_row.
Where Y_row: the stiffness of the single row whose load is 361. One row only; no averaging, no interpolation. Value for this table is 107.3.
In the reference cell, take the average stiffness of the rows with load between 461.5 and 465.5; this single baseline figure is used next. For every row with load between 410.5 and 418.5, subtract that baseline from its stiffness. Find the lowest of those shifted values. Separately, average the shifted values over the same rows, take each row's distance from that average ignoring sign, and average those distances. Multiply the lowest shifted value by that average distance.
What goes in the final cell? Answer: -12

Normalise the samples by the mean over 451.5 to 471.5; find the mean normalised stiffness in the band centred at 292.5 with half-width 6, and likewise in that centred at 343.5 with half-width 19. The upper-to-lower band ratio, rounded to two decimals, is 0.81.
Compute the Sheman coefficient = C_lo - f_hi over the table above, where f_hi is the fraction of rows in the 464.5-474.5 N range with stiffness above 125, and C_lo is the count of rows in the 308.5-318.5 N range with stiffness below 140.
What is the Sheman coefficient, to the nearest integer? 0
